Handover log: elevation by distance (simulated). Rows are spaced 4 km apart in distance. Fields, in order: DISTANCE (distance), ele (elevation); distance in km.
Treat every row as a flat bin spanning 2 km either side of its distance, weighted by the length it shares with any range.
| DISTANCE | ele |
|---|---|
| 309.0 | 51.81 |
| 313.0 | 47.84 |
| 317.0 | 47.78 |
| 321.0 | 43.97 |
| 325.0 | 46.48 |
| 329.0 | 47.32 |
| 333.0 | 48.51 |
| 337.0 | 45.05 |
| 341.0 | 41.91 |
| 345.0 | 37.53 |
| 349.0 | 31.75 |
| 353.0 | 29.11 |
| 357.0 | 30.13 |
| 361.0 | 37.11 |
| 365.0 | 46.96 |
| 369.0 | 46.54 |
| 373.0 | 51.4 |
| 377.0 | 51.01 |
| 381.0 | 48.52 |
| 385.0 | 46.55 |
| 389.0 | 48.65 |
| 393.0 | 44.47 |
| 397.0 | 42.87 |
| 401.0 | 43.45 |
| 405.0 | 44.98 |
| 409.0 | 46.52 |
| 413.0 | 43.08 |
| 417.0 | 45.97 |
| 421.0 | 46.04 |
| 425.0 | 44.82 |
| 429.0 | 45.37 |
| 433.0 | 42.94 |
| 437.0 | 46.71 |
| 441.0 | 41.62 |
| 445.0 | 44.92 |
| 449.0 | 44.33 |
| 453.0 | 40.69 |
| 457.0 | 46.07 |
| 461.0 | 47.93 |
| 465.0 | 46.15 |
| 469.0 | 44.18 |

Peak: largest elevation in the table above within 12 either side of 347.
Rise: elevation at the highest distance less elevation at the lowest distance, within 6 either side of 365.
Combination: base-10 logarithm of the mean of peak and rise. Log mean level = 1.44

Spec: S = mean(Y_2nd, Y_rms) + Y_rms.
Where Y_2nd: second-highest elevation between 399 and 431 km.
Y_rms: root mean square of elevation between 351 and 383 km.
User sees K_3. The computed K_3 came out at 88.2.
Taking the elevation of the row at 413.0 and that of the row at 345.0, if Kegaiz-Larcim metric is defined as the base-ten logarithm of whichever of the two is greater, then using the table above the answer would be 1.634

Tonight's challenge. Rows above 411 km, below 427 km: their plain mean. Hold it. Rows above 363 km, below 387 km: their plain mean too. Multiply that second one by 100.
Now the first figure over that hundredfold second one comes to 0.0093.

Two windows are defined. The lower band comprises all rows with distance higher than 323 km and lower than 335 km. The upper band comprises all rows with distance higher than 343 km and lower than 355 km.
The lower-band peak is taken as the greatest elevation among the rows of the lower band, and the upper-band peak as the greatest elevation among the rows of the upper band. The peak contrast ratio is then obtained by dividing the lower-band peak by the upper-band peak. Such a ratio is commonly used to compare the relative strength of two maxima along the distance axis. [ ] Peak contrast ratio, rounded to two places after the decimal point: 1.29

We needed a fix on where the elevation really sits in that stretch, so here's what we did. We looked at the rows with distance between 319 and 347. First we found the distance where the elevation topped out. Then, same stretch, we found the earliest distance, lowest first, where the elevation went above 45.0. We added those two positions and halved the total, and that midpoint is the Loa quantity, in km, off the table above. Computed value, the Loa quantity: 329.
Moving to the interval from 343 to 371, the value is 365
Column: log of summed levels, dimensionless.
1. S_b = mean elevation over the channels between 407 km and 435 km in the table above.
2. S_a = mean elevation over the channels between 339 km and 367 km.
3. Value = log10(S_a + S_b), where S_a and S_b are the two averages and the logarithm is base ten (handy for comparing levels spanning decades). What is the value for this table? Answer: 1.91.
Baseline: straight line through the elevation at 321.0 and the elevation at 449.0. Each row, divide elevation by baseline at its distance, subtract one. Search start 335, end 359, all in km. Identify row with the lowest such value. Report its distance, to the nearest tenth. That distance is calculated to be 353.0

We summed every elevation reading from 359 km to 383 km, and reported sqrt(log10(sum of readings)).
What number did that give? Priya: 1.57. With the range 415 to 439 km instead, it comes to 1.56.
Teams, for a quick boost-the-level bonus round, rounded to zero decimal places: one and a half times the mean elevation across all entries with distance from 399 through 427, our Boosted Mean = 67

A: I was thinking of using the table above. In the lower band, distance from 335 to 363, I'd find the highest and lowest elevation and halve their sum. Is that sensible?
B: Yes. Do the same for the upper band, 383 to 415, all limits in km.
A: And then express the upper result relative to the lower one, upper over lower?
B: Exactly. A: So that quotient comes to 1.23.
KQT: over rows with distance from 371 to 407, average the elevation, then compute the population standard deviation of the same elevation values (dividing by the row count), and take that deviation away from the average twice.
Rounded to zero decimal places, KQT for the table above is 41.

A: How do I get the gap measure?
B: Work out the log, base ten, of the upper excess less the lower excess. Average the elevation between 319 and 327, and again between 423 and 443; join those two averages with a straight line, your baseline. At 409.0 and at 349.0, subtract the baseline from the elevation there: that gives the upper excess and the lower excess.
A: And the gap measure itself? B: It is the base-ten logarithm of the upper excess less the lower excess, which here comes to 1.18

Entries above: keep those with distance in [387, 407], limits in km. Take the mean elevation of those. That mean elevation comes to 44.9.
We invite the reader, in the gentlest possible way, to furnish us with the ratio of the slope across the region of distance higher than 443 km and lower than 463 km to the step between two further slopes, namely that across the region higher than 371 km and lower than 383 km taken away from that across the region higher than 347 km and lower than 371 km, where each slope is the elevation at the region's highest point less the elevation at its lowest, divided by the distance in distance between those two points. 0.2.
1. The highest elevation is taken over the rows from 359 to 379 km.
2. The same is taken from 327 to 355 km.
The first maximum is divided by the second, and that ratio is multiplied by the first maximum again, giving 54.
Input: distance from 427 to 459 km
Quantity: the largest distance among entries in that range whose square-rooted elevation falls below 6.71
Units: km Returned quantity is 453.0 km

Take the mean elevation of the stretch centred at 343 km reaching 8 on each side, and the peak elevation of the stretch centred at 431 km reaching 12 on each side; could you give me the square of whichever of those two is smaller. 1526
